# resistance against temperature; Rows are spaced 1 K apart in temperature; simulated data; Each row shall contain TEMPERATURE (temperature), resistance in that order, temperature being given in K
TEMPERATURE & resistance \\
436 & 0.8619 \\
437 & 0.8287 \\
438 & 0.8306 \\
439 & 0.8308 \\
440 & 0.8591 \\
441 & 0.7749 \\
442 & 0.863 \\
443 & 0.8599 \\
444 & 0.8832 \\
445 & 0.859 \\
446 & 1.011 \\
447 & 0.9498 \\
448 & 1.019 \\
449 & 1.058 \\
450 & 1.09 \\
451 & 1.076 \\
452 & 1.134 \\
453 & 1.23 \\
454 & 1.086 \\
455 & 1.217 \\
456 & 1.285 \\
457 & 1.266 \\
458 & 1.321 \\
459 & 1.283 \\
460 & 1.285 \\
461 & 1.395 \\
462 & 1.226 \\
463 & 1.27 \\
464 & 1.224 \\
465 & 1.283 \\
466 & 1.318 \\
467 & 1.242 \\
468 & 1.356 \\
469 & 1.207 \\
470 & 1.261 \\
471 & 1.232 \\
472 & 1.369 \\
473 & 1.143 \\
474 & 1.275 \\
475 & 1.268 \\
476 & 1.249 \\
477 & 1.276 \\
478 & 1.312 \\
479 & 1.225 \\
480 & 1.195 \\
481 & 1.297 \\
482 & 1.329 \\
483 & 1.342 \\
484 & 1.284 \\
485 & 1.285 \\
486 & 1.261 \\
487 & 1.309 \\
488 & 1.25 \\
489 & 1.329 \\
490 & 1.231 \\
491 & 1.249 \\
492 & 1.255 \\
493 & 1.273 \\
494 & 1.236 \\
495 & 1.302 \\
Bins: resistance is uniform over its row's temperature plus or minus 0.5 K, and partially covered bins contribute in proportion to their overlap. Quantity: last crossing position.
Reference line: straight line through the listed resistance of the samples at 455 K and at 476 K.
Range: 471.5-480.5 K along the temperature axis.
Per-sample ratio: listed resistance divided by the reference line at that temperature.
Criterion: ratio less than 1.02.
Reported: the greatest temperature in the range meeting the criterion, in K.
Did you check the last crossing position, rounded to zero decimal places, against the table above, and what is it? 480 K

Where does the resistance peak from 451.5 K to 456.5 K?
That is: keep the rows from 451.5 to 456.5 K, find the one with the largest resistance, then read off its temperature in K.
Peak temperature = 456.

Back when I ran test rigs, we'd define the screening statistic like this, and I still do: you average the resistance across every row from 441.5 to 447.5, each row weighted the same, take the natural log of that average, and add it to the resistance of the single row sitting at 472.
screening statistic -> 1.27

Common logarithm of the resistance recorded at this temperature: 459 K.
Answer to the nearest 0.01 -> 0.11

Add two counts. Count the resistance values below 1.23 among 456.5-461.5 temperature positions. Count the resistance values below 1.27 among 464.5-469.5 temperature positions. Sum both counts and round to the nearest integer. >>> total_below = 2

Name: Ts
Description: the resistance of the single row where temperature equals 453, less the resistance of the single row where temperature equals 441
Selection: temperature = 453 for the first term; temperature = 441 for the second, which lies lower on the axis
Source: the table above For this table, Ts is 0.46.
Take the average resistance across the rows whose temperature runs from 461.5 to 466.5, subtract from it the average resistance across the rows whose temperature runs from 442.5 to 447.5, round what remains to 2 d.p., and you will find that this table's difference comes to 0.35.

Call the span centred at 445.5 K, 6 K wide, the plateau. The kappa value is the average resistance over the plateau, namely 0.93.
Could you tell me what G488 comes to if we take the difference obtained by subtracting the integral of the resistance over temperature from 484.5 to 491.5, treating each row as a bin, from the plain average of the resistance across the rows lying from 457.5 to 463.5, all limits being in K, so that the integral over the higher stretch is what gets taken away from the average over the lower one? -7.6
